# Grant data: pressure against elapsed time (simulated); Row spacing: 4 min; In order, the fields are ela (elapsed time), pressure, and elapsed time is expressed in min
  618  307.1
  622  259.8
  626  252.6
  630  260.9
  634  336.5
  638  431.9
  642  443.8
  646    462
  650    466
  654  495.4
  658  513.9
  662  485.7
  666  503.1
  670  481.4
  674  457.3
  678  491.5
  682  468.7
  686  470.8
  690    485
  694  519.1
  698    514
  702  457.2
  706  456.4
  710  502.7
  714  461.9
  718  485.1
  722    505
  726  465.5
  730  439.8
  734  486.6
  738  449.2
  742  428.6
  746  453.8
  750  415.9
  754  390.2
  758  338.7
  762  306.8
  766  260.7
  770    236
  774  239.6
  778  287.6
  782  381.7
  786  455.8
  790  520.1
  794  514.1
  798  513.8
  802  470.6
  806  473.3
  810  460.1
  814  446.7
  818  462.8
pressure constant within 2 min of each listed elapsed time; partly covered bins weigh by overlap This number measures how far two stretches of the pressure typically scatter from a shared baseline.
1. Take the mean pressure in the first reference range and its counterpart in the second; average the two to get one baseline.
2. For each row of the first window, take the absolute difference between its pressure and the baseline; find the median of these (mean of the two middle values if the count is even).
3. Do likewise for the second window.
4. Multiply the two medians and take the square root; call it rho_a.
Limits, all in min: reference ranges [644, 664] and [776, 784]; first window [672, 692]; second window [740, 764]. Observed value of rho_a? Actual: 44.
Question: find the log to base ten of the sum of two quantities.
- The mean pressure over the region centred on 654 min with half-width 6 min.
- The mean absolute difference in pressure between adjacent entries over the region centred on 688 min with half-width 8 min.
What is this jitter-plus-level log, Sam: 2.71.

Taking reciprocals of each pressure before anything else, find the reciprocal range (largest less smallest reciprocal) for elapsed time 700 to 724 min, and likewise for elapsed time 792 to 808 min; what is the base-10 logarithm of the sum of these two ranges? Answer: -3.4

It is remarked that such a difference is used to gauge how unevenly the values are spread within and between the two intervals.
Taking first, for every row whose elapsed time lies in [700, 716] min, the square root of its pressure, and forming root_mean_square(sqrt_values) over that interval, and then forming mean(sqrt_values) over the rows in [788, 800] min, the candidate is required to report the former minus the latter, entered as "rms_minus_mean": -1.0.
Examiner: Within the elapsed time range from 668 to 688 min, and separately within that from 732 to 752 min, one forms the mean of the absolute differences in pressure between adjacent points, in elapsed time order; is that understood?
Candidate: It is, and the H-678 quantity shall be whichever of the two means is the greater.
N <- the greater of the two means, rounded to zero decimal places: 30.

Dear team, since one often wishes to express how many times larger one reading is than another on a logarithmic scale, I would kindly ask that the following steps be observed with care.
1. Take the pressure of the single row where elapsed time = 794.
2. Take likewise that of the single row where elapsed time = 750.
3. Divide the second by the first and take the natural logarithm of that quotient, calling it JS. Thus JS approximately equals -0.21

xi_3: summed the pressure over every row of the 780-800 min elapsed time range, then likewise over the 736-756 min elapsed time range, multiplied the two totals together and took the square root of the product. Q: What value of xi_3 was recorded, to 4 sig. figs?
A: 2258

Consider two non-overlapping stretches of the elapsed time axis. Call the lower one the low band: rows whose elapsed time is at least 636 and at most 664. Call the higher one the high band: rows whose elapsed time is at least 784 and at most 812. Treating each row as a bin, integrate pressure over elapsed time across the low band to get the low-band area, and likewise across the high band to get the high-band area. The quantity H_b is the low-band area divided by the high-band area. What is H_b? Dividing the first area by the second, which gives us 0.97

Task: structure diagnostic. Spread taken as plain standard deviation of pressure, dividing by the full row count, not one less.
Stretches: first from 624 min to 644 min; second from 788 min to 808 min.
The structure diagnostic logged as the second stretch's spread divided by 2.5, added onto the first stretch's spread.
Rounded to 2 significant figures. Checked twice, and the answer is 90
